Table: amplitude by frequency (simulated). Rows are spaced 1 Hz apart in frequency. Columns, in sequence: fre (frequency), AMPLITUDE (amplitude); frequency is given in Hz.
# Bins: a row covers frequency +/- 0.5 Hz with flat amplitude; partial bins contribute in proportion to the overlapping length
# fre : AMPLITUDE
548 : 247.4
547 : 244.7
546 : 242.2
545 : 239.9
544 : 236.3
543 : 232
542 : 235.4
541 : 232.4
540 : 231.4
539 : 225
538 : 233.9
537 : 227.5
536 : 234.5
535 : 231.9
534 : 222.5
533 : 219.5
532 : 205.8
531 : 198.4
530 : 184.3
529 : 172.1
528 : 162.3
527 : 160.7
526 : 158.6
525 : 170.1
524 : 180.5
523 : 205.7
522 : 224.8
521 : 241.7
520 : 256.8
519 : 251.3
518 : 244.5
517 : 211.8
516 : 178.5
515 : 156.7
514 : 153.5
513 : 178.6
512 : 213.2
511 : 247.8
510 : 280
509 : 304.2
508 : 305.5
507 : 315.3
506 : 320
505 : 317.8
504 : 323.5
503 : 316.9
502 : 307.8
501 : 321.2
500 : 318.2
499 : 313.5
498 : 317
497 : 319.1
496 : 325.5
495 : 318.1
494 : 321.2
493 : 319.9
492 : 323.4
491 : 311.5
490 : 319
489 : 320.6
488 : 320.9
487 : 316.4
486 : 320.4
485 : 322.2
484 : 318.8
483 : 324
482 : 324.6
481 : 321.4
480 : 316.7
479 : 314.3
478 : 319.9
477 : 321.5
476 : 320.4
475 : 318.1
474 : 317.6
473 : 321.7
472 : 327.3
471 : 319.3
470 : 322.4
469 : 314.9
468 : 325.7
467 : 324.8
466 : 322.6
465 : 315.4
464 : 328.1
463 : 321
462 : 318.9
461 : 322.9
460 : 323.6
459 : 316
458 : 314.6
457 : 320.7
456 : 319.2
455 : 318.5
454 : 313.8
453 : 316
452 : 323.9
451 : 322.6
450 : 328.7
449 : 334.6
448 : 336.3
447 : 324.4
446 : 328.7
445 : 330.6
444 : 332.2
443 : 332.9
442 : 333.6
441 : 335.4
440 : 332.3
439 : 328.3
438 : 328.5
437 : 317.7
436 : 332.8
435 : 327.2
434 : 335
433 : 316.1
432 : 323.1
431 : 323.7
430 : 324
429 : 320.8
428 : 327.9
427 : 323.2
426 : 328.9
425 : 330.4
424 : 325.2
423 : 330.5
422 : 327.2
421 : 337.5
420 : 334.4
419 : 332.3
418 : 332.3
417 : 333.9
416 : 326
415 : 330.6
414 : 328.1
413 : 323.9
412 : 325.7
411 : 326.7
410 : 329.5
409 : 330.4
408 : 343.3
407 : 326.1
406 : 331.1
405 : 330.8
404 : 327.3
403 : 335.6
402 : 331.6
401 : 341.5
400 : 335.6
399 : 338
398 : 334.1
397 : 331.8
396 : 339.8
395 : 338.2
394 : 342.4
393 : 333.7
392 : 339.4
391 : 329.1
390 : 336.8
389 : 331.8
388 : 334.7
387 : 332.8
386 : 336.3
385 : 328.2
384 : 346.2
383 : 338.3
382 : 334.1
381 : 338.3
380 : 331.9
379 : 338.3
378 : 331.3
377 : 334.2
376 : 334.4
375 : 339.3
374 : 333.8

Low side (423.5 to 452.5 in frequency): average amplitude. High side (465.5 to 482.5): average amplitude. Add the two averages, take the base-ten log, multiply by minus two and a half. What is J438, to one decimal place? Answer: -7.0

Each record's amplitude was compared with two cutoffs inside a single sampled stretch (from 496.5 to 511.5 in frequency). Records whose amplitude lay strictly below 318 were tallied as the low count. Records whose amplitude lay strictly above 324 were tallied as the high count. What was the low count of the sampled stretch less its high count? 10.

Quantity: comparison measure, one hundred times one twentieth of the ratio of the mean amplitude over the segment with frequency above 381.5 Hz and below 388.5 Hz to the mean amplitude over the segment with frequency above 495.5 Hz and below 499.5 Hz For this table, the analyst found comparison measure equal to 5.3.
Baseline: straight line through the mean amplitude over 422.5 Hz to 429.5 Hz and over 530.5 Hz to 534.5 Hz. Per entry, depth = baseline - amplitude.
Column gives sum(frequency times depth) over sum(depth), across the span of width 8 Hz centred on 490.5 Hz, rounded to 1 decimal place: 490.6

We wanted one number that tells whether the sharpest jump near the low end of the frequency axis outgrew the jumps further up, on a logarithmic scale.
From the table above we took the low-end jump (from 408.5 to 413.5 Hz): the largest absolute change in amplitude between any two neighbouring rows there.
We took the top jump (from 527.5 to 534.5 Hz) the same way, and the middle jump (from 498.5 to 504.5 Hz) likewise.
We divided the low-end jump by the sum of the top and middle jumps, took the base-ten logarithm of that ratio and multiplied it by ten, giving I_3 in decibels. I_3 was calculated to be -10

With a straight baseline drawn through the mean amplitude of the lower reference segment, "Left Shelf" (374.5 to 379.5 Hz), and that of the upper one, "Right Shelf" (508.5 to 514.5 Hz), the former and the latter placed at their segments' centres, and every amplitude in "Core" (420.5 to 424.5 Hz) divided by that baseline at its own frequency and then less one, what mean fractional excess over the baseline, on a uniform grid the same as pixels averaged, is 0.10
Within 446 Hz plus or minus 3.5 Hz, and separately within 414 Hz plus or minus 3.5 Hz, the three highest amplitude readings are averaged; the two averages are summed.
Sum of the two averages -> 665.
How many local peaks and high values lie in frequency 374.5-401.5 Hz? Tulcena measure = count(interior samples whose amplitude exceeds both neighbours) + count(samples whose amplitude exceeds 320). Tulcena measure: 37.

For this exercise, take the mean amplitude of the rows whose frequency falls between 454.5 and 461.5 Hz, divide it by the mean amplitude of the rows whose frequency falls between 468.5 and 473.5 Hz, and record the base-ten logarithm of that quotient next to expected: -0.002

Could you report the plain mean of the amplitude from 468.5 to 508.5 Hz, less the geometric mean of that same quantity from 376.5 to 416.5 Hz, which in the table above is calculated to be -14.6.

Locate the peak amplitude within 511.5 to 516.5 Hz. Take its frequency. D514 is 512 Hz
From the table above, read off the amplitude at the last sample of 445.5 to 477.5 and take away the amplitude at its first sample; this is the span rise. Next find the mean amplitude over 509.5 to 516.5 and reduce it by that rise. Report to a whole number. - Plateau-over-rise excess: 208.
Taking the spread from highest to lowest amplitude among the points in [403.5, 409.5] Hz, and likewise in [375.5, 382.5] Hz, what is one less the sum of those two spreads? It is -23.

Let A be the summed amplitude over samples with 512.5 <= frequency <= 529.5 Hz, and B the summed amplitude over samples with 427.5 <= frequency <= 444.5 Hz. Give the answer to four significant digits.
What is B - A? 2263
